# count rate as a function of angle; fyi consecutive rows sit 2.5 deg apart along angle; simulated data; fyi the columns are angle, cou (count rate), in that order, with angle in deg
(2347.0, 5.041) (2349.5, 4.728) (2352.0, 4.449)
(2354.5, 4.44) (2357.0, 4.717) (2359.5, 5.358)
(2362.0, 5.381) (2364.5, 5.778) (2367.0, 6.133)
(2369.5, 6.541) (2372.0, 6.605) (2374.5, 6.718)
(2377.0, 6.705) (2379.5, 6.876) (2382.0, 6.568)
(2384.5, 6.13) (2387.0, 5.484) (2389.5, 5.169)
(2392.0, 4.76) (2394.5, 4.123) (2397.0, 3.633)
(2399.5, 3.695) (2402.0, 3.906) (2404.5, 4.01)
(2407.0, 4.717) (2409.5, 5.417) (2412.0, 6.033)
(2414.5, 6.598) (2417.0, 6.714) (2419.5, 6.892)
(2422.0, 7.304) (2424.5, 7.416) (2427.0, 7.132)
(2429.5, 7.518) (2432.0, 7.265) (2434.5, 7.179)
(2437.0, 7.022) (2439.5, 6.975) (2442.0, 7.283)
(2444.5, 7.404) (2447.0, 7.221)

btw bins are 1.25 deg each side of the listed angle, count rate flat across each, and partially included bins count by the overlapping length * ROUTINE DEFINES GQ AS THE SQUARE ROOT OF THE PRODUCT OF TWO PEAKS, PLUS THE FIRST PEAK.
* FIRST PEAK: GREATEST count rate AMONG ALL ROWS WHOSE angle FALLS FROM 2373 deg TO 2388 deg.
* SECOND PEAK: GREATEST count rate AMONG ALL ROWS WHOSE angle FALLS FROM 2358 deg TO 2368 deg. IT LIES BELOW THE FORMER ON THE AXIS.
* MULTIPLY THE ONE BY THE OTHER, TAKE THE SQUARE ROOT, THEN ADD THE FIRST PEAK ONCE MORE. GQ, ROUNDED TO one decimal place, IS 13.4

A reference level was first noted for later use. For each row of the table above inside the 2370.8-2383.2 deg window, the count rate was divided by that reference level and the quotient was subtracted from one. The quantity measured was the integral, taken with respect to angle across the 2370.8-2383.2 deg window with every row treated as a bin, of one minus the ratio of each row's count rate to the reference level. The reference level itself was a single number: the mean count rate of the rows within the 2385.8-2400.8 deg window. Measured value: -6.2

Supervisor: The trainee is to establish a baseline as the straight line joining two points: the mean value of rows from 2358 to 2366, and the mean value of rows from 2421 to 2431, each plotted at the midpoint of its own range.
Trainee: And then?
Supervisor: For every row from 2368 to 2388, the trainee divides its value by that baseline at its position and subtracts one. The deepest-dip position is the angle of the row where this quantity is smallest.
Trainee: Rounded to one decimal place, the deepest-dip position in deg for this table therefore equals 2387.0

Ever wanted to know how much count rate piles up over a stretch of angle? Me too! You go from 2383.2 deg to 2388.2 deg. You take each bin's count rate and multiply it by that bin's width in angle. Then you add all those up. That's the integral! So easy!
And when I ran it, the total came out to 29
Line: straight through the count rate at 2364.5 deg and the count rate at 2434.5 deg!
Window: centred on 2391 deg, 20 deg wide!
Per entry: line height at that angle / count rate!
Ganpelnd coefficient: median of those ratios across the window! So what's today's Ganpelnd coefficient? 1.27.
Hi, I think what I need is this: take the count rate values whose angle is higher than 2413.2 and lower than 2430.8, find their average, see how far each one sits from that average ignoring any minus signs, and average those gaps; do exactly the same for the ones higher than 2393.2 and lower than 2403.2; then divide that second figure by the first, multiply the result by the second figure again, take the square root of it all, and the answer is 0.32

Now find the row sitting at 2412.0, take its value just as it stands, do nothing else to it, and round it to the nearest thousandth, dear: 6.033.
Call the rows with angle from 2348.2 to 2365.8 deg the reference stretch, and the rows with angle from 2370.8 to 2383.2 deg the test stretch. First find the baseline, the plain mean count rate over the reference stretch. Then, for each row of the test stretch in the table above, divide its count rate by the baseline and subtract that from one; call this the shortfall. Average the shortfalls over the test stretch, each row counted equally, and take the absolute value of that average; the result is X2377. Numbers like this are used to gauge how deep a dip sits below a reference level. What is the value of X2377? 0.34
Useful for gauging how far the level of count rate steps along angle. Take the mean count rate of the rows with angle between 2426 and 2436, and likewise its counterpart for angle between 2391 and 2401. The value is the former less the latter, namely 3.2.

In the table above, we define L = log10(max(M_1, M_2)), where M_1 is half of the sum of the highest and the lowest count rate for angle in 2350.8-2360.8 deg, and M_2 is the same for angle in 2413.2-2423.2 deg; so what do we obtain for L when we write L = 0.842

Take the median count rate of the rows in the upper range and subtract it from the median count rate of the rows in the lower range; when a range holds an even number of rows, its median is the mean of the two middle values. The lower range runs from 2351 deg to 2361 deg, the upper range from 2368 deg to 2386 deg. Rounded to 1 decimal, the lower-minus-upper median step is -2.0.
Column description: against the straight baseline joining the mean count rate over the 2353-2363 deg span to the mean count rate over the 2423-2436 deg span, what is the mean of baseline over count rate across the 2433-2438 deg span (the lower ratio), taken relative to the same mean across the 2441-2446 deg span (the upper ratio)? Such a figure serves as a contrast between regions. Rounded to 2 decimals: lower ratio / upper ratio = 1.00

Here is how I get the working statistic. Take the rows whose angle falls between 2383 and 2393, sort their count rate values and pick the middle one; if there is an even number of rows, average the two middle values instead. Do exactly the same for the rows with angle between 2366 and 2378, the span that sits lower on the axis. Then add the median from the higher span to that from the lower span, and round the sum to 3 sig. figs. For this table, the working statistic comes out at 11.9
